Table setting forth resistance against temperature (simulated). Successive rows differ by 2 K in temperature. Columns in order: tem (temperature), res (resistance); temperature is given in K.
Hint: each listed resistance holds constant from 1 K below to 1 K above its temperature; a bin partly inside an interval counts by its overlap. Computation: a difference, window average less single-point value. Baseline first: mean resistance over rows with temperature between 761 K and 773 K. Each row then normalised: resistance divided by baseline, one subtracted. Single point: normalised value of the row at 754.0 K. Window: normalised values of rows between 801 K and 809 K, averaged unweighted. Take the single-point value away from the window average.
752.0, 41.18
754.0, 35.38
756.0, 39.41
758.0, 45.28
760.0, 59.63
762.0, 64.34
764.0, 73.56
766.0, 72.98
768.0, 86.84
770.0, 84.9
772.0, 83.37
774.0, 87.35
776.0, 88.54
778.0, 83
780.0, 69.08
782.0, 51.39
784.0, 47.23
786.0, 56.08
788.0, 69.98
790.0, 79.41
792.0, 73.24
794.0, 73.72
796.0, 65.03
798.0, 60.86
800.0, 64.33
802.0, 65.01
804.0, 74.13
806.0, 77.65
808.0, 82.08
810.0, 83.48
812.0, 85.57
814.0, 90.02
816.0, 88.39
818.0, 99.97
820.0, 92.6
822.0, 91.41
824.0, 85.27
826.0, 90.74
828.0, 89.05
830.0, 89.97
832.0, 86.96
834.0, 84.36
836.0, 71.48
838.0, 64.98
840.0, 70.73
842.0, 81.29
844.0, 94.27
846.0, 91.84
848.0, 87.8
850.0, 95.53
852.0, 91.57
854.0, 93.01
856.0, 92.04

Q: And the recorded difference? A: 0.51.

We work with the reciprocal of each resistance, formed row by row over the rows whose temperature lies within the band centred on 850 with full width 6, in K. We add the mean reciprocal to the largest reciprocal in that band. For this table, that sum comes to 0.022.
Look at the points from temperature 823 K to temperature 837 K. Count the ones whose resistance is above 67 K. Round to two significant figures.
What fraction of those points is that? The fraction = 1.0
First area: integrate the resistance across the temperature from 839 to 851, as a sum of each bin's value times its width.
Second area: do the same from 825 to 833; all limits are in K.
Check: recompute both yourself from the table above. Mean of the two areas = 878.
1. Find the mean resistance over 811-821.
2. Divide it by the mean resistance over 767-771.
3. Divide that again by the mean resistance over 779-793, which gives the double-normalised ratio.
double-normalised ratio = 0.0167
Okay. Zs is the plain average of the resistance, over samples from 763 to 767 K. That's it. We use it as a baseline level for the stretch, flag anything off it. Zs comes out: 73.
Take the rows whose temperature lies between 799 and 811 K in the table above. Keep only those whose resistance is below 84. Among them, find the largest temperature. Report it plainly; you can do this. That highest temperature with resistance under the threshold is 810.0 K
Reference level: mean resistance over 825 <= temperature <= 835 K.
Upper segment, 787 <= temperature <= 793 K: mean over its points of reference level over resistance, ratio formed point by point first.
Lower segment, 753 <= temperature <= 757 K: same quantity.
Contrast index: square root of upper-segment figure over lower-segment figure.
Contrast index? 0.710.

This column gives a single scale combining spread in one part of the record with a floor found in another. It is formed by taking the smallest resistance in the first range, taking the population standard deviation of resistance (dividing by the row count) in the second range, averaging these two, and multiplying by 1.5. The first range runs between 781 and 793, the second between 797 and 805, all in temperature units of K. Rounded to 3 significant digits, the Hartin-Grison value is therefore 39.1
